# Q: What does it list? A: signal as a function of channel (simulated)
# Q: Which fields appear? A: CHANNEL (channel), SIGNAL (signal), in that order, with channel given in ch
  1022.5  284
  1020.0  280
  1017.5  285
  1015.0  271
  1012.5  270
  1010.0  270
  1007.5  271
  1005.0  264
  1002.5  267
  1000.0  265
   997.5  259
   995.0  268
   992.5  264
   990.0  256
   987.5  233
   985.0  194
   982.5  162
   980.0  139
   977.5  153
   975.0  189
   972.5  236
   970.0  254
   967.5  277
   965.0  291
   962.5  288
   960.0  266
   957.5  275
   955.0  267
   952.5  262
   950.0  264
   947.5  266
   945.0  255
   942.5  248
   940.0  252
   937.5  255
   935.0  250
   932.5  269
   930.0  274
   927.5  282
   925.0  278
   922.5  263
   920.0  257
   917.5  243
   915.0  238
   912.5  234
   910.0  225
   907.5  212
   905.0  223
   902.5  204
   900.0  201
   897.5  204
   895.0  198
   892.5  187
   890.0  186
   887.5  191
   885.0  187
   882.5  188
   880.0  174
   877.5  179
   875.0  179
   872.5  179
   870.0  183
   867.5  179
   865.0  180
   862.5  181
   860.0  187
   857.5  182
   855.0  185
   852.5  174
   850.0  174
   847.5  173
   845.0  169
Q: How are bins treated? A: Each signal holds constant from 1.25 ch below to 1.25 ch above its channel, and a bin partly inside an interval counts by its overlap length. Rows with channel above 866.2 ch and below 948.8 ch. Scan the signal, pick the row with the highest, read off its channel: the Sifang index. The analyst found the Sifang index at 927.5 ch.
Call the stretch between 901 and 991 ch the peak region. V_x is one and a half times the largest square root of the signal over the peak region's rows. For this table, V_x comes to 25.6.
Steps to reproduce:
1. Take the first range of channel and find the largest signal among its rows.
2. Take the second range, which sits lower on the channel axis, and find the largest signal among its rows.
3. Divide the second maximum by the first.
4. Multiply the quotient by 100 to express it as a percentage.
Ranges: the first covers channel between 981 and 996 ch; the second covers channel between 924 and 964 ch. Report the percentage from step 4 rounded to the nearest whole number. 107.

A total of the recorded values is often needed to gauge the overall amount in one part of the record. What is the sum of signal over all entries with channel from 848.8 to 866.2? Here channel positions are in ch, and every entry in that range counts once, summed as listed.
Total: 1263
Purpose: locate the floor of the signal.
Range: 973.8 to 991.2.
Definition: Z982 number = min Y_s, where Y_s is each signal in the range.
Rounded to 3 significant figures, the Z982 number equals 139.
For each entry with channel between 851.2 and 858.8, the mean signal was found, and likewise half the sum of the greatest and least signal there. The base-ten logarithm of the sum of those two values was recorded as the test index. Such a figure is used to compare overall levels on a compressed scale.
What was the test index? 2.556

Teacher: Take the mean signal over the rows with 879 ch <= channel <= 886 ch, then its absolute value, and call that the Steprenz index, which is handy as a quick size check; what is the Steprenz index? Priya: 183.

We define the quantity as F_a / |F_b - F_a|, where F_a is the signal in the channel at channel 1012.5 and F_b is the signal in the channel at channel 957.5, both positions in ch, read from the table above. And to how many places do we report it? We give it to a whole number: 54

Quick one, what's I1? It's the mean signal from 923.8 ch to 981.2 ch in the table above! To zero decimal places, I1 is 252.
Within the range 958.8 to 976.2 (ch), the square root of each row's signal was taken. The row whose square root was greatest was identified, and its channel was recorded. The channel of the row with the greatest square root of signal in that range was 965.0 ch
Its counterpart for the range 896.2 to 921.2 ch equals 920.0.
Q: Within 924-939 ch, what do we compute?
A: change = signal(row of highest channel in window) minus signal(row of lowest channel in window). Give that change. -23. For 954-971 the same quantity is -13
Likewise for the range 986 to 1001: 32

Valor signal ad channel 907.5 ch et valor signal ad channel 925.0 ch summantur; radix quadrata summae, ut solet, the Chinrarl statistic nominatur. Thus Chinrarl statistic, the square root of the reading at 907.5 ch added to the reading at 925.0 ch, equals 22.1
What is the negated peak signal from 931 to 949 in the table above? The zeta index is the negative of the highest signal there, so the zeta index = -269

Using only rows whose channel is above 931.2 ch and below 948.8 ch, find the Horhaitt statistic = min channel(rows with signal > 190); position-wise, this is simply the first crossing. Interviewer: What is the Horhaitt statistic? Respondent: 932.5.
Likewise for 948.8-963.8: 950.0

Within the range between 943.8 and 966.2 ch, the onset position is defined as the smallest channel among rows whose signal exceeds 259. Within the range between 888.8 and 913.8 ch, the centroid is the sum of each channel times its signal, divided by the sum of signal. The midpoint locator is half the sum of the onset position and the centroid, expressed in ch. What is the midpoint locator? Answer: 924.6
